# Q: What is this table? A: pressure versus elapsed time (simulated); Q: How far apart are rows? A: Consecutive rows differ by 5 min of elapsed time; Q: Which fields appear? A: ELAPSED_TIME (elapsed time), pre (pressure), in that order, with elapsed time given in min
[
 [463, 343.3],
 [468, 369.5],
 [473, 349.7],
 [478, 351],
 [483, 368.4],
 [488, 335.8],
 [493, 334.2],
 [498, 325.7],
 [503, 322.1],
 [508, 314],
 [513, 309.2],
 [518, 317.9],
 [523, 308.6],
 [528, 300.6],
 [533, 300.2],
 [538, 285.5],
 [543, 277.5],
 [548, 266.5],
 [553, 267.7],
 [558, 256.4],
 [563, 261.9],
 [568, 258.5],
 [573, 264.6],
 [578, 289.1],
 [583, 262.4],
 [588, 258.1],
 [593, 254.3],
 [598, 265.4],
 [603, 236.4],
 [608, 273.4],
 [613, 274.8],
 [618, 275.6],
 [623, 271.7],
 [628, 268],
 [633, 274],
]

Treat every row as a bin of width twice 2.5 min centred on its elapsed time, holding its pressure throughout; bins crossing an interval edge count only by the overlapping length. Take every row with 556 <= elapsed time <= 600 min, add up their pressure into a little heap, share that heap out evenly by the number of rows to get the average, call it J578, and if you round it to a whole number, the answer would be 263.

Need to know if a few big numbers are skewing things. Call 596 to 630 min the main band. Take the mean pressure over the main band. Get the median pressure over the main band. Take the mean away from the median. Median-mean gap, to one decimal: 5.2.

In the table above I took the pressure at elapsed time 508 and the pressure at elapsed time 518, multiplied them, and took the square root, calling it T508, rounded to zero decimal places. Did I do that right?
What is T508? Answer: 316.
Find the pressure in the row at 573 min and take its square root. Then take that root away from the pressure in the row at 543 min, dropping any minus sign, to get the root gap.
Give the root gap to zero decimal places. 261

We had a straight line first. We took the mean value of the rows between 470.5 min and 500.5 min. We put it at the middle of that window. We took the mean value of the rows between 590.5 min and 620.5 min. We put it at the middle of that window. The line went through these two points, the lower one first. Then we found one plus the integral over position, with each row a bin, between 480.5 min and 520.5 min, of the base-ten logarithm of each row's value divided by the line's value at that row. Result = 0.69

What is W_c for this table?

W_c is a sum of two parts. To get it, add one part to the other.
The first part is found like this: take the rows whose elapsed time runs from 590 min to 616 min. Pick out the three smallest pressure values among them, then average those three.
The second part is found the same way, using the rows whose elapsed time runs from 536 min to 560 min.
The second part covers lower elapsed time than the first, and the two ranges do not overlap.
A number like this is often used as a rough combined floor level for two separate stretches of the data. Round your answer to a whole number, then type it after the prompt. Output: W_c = 516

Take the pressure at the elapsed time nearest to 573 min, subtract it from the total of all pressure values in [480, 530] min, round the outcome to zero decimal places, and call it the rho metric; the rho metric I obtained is 2972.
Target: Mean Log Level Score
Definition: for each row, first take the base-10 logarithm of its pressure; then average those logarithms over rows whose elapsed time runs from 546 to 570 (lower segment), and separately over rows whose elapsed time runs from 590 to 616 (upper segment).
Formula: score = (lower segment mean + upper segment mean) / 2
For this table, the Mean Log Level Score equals 2.42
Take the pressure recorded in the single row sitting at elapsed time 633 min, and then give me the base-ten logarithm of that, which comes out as 2.44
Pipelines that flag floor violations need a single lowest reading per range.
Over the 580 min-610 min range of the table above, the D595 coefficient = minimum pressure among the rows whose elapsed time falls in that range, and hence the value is 236.4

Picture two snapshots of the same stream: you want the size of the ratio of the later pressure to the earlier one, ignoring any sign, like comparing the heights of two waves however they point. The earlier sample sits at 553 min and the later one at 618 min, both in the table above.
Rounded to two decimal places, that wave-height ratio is 1.03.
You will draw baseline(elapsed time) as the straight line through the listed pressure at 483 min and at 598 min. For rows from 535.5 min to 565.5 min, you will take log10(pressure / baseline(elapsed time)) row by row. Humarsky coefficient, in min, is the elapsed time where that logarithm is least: 558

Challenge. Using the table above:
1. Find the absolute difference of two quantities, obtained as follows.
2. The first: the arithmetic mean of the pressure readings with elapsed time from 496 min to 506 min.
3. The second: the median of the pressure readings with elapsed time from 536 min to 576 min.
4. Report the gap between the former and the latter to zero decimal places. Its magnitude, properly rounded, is 58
